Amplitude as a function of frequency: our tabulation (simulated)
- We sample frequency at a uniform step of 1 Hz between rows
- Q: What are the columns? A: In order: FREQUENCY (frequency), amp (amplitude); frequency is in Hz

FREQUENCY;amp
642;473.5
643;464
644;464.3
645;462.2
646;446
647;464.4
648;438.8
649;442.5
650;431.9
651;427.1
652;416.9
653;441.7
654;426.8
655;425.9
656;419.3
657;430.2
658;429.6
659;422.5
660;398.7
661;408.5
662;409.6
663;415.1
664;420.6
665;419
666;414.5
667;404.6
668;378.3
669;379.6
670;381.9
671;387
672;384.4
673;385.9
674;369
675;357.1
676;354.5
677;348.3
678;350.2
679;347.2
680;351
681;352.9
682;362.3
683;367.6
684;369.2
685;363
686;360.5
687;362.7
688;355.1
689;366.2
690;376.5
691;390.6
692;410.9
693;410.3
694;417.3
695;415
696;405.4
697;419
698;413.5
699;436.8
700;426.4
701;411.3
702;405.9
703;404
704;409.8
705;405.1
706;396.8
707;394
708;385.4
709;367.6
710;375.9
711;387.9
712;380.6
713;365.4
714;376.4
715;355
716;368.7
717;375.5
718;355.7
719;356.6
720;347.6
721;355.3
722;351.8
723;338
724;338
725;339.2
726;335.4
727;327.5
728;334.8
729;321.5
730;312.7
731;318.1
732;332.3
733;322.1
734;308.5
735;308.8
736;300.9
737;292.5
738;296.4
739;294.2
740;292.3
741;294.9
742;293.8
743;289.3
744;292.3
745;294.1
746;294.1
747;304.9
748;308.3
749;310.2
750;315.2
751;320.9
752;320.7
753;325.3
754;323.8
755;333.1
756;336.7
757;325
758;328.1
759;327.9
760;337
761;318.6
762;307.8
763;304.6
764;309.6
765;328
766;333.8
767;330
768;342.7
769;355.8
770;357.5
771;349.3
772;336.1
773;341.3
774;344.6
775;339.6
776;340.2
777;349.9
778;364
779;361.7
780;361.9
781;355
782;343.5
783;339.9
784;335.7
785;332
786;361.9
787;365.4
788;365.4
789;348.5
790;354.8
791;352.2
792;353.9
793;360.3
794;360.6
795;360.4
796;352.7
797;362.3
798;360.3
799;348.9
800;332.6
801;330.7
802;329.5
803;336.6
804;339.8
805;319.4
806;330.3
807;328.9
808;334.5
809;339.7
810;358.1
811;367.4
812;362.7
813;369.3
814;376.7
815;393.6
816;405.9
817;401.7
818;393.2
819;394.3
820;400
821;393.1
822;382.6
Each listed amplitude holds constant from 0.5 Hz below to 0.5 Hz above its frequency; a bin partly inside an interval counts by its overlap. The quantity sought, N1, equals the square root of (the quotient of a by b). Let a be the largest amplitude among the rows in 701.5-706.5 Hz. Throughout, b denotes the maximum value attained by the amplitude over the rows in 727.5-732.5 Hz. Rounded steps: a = 409.8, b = 334.8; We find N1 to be 1.11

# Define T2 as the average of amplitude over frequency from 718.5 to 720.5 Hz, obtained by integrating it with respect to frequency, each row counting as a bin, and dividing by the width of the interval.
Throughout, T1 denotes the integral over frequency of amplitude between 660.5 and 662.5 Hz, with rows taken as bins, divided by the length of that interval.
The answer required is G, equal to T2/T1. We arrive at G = 0.86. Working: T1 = 409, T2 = 352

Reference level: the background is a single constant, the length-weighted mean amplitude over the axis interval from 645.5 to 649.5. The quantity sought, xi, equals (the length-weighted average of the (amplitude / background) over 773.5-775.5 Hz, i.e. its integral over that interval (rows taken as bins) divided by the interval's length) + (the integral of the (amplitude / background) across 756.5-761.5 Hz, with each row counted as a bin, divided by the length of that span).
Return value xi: 1.49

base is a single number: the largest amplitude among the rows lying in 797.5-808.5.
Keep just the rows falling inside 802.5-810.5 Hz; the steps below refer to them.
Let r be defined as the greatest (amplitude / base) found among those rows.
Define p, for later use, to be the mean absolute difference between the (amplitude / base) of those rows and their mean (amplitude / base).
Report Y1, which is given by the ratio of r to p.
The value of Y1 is 47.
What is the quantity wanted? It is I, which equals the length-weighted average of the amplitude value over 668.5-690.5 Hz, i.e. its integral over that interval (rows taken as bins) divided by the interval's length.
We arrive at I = 365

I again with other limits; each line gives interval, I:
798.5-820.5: 359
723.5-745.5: 311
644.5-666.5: 428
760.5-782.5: 340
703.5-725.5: 369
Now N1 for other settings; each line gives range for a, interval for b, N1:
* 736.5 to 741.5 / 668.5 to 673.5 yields 0.88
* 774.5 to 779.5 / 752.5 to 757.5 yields 1.04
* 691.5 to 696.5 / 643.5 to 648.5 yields 0.95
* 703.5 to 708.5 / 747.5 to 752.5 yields 1.13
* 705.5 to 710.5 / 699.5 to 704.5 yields 0.96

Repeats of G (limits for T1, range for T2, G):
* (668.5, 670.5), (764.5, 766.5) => 0.87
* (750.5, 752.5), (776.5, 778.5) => 1.11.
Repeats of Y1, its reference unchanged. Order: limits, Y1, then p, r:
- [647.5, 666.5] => 49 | 0.0253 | 1.23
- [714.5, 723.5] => 52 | 0.0202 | 1.04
